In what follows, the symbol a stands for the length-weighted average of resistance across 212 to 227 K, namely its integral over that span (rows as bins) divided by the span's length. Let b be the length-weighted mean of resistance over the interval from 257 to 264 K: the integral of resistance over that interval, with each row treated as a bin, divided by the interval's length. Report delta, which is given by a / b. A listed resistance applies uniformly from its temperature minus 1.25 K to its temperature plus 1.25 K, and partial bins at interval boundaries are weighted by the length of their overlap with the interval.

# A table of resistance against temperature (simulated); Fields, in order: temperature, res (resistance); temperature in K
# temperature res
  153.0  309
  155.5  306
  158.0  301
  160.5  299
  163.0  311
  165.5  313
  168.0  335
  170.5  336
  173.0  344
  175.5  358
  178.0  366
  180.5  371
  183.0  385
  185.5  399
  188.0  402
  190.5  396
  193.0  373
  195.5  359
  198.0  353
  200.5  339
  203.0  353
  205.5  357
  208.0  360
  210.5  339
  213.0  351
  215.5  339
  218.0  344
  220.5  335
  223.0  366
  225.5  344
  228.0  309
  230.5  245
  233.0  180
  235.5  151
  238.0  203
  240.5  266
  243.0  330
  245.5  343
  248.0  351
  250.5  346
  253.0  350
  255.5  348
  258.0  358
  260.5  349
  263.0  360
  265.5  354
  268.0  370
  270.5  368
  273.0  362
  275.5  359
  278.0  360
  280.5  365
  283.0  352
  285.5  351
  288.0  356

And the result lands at 0.97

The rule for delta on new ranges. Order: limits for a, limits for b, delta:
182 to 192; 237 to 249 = 1.32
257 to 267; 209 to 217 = 1.03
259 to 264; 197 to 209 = 1.01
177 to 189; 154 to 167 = 1.25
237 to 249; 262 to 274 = 0.83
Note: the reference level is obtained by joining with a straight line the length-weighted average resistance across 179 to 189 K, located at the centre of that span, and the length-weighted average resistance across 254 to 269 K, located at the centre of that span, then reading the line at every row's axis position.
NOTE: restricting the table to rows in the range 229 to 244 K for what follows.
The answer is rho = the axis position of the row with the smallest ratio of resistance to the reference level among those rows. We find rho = 235.5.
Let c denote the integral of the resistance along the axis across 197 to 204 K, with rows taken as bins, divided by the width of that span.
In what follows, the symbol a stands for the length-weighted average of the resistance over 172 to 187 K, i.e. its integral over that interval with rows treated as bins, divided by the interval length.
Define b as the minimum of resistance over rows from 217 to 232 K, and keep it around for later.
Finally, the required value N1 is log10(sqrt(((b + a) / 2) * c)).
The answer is 2.52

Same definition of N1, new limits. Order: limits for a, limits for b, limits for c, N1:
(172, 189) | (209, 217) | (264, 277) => 2.56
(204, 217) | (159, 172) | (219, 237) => 2.48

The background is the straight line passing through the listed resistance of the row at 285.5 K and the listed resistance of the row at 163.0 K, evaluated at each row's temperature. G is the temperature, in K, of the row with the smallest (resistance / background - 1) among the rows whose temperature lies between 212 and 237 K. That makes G 235.5 K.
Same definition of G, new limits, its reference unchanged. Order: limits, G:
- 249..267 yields 260.5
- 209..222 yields 220.5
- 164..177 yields 165.5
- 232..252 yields 235.5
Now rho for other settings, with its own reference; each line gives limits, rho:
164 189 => 165.5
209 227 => 220.5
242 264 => 243.0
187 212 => 200.5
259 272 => 260.5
